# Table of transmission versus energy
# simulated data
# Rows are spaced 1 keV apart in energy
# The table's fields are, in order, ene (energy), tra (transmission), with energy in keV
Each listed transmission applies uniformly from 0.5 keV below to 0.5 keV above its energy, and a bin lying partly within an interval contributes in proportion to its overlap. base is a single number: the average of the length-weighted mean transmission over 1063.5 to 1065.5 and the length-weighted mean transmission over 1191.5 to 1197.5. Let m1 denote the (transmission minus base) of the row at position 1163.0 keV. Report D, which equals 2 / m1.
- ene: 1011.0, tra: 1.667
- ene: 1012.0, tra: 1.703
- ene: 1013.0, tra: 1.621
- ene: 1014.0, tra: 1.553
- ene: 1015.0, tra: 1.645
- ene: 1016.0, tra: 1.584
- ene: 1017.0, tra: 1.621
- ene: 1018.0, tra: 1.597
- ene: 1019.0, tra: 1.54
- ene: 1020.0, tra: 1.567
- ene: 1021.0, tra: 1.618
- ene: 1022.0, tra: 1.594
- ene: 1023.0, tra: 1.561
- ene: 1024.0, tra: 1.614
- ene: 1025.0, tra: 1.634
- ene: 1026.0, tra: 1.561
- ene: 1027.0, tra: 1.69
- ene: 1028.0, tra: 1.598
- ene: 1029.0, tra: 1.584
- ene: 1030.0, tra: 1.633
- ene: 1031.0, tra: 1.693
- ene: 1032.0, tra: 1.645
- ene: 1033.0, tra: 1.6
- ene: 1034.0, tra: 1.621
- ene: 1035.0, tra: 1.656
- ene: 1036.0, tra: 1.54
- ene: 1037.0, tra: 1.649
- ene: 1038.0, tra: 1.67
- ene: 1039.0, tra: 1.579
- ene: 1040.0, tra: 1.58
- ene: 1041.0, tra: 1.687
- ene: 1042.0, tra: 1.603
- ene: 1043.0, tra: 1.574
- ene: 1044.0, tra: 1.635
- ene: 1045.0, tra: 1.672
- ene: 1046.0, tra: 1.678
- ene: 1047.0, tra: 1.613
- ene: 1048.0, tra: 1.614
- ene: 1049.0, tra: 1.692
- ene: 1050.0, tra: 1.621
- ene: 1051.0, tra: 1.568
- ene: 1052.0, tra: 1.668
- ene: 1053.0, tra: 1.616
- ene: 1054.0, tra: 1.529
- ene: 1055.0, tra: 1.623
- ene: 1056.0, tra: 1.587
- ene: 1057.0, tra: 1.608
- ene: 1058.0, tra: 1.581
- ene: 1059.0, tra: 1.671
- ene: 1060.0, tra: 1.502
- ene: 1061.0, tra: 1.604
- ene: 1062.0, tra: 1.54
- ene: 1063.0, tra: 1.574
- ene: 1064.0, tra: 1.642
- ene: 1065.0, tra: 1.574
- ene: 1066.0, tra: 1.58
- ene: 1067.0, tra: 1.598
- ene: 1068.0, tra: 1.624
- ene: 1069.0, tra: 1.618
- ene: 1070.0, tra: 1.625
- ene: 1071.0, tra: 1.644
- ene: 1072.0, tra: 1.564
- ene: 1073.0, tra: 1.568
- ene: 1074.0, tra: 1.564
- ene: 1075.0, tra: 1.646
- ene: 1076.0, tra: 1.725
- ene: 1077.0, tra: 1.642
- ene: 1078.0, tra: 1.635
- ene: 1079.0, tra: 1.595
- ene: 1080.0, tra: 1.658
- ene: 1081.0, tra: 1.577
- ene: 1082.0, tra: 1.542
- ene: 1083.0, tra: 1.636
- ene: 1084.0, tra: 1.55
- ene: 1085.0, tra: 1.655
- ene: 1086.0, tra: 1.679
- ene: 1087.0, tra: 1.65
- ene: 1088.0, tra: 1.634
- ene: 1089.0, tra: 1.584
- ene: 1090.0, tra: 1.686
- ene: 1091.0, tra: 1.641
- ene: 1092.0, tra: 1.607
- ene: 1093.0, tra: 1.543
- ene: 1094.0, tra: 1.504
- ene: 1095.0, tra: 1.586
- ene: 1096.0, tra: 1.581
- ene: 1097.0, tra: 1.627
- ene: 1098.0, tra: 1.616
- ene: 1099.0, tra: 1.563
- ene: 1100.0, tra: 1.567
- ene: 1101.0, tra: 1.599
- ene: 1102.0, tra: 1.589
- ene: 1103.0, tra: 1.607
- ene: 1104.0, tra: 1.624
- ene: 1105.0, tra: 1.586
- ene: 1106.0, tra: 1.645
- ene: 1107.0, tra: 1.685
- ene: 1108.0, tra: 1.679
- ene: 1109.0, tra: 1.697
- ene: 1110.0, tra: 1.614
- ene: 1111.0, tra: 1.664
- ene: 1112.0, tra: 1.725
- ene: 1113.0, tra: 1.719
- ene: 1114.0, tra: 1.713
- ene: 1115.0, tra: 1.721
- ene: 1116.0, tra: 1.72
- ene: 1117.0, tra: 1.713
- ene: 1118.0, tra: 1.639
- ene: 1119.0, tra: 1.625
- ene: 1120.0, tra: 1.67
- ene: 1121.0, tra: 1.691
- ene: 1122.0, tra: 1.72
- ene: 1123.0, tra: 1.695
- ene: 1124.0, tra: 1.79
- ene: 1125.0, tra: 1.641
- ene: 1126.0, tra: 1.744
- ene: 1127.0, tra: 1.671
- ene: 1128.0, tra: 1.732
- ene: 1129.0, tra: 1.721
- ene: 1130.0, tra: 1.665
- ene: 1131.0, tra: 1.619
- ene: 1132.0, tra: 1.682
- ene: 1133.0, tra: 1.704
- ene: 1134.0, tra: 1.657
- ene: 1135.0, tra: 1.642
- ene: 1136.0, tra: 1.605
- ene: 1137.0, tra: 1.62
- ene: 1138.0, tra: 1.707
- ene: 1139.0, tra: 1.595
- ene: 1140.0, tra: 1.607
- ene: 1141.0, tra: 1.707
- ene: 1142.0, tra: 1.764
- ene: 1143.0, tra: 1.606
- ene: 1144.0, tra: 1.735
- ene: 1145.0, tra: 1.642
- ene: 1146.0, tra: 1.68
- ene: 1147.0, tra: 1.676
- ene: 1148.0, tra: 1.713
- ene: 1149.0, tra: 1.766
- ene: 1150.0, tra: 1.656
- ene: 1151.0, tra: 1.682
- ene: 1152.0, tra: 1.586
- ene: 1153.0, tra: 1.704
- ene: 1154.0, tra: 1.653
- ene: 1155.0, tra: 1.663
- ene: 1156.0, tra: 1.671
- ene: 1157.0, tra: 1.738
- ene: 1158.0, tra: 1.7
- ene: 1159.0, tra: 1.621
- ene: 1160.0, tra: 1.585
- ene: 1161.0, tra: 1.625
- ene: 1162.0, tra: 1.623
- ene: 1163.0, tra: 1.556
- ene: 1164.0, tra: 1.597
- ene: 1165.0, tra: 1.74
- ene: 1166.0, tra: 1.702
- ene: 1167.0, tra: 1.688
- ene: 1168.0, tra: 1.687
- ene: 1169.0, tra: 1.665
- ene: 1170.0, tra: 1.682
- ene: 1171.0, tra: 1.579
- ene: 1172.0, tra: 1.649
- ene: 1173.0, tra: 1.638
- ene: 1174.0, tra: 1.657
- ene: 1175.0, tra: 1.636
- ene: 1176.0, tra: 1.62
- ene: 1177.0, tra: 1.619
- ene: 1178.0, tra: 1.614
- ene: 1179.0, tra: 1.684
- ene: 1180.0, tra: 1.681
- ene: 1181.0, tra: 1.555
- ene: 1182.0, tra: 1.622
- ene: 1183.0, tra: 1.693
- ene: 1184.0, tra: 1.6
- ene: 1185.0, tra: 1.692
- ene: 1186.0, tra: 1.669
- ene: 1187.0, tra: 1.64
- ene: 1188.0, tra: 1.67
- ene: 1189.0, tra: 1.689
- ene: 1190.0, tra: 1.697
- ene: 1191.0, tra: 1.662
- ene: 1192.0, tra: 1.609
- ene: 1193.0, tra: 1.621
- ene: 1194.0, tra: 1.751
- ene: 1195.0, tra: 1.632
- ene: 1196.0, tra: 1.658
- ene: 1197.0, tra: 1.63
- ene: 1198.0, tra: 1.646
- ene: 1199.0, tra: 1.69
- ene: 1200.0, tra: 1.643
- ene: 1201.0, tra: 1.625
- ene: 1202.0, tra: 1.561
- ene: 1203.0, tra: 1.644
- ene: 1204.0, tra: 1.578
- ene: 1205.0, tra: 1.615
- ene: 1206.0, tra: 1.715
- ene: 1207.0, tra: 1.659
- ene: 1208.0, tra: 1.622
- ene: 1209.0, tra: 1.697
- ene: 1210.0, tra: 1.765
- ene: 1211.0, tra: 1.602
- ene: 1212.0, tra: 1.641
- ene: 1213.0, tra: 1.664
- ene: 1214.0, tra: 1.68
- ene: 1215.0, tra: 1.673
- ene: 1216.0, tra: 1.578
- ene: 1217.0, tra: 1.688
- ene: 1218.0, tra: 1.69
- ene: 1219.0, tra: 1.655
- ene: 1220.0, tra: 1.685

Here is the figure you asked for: -27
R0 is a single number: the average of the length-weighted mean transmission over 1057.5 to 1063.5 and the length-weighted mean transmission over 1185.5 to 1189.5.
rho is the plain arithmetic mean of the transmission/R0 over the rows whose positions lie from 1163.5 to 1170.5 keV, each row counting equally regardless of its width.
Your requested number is 1.04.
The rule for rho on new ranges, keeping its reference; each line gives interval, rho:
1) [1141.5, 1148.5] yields 1.04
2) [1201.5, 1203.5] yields 0.99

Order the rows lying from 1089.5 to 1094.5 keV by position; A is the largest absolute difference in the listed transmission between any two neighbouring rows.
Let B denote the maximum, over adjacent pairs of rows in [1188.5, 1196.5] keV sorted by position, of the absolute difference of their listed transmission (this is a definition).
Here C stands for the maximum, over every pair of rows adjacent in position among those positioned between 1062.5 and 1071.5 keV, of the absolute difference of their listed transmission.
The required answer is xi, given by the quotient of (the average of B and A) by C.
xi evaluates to 1.4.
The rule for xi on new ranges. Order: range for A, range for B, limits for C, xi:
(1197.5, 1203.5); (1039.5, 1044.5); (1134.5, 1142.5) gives 0.8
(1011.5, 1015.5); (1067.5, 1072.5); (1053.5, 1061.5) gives 0.5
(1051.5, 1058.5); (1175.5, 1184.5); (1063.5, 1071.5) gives 1.6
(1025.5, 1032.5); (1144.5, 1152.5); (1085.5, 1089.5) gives 2.4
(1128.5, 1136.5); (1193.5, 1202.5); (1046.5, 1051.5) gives 1.2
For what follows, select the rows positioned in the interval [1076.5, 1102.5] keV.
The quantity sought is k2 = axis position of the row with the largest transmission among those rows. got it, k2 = 1090.0 keV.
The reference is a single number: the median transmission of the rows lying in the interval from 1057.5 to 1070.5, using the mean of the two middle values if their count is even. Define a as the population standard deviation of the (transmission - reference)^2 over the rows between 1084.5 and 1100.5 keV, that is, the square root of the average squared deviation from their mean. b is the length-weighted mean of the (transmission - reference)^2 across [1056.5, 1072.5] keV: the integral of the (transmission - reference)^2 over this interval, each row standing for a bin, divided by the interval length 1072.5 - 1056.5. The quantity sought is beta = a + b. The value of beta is 0.0044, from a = 0.0027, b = 0.0017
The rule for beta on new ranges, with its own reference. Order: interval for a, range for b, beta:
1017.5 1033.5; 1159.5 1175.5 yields 0.0072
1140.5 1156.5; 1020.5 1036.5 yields 0.0106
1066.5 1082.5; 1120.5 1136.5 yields 0.0137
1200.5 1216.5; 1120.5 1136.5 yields 0.0170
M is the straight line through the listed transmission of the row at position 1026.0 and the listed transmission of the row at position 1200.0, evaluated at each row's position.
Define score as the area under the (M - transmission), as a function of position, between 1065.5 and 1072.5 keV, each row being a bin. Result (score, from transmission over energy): -0.18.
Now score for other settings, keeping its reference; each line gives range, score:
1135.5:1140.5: -0.07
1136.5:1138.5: -0.10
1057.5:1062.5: -0.01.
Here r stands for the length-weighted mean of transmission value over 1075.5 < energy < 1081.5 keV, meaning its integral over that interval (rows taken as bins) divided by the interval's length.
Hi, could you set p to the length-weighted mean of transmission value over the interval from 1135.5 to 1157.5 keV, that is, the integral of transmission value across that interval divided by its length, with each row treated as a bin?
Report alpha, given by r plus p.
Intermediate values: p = 1.67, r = 1.64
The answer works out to 3.31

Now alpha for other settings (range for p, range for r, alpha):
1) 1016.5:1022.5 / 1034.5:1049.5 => 3.22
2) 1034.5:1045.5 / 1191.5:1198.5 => 3.27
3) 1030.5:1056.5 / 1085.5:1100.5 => 3.23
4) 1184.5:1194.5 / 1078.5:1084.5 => 3.26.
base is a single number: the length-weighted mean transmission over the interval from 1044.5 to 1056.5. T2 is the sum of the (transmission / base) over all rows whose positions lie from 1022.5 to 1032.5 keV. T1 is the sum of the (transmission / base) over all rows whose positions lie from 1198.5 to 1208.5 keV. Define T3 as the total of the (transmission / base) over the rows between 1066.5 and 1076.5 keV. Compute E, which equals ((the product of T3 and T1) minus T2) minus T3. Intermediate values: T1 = 10.07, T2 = 10.0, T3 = 10.0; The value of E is 80.4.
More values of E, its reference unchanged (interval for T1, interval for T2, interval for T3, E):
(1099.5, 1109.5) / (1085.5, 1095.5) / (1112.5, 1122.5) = 84.2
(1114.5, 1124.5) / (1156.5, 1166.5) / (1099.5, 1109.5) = 84.7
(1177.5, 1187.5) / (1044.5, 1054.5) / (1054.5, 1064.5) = 79.6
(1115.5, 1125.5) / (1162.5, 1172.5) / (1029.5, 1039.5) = 84.2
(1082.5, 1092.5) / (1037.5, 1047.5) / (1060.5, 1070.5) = 79.1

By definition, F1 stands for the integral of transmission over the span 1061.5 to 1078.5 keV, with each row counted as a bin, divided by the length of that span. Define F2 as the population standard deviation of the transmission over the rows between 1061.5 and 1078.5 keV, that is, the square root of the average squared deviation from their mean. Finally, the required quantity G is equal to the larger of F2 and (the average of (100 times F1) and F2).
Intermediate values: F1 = 1.61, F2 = 0.044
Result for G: 80.5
